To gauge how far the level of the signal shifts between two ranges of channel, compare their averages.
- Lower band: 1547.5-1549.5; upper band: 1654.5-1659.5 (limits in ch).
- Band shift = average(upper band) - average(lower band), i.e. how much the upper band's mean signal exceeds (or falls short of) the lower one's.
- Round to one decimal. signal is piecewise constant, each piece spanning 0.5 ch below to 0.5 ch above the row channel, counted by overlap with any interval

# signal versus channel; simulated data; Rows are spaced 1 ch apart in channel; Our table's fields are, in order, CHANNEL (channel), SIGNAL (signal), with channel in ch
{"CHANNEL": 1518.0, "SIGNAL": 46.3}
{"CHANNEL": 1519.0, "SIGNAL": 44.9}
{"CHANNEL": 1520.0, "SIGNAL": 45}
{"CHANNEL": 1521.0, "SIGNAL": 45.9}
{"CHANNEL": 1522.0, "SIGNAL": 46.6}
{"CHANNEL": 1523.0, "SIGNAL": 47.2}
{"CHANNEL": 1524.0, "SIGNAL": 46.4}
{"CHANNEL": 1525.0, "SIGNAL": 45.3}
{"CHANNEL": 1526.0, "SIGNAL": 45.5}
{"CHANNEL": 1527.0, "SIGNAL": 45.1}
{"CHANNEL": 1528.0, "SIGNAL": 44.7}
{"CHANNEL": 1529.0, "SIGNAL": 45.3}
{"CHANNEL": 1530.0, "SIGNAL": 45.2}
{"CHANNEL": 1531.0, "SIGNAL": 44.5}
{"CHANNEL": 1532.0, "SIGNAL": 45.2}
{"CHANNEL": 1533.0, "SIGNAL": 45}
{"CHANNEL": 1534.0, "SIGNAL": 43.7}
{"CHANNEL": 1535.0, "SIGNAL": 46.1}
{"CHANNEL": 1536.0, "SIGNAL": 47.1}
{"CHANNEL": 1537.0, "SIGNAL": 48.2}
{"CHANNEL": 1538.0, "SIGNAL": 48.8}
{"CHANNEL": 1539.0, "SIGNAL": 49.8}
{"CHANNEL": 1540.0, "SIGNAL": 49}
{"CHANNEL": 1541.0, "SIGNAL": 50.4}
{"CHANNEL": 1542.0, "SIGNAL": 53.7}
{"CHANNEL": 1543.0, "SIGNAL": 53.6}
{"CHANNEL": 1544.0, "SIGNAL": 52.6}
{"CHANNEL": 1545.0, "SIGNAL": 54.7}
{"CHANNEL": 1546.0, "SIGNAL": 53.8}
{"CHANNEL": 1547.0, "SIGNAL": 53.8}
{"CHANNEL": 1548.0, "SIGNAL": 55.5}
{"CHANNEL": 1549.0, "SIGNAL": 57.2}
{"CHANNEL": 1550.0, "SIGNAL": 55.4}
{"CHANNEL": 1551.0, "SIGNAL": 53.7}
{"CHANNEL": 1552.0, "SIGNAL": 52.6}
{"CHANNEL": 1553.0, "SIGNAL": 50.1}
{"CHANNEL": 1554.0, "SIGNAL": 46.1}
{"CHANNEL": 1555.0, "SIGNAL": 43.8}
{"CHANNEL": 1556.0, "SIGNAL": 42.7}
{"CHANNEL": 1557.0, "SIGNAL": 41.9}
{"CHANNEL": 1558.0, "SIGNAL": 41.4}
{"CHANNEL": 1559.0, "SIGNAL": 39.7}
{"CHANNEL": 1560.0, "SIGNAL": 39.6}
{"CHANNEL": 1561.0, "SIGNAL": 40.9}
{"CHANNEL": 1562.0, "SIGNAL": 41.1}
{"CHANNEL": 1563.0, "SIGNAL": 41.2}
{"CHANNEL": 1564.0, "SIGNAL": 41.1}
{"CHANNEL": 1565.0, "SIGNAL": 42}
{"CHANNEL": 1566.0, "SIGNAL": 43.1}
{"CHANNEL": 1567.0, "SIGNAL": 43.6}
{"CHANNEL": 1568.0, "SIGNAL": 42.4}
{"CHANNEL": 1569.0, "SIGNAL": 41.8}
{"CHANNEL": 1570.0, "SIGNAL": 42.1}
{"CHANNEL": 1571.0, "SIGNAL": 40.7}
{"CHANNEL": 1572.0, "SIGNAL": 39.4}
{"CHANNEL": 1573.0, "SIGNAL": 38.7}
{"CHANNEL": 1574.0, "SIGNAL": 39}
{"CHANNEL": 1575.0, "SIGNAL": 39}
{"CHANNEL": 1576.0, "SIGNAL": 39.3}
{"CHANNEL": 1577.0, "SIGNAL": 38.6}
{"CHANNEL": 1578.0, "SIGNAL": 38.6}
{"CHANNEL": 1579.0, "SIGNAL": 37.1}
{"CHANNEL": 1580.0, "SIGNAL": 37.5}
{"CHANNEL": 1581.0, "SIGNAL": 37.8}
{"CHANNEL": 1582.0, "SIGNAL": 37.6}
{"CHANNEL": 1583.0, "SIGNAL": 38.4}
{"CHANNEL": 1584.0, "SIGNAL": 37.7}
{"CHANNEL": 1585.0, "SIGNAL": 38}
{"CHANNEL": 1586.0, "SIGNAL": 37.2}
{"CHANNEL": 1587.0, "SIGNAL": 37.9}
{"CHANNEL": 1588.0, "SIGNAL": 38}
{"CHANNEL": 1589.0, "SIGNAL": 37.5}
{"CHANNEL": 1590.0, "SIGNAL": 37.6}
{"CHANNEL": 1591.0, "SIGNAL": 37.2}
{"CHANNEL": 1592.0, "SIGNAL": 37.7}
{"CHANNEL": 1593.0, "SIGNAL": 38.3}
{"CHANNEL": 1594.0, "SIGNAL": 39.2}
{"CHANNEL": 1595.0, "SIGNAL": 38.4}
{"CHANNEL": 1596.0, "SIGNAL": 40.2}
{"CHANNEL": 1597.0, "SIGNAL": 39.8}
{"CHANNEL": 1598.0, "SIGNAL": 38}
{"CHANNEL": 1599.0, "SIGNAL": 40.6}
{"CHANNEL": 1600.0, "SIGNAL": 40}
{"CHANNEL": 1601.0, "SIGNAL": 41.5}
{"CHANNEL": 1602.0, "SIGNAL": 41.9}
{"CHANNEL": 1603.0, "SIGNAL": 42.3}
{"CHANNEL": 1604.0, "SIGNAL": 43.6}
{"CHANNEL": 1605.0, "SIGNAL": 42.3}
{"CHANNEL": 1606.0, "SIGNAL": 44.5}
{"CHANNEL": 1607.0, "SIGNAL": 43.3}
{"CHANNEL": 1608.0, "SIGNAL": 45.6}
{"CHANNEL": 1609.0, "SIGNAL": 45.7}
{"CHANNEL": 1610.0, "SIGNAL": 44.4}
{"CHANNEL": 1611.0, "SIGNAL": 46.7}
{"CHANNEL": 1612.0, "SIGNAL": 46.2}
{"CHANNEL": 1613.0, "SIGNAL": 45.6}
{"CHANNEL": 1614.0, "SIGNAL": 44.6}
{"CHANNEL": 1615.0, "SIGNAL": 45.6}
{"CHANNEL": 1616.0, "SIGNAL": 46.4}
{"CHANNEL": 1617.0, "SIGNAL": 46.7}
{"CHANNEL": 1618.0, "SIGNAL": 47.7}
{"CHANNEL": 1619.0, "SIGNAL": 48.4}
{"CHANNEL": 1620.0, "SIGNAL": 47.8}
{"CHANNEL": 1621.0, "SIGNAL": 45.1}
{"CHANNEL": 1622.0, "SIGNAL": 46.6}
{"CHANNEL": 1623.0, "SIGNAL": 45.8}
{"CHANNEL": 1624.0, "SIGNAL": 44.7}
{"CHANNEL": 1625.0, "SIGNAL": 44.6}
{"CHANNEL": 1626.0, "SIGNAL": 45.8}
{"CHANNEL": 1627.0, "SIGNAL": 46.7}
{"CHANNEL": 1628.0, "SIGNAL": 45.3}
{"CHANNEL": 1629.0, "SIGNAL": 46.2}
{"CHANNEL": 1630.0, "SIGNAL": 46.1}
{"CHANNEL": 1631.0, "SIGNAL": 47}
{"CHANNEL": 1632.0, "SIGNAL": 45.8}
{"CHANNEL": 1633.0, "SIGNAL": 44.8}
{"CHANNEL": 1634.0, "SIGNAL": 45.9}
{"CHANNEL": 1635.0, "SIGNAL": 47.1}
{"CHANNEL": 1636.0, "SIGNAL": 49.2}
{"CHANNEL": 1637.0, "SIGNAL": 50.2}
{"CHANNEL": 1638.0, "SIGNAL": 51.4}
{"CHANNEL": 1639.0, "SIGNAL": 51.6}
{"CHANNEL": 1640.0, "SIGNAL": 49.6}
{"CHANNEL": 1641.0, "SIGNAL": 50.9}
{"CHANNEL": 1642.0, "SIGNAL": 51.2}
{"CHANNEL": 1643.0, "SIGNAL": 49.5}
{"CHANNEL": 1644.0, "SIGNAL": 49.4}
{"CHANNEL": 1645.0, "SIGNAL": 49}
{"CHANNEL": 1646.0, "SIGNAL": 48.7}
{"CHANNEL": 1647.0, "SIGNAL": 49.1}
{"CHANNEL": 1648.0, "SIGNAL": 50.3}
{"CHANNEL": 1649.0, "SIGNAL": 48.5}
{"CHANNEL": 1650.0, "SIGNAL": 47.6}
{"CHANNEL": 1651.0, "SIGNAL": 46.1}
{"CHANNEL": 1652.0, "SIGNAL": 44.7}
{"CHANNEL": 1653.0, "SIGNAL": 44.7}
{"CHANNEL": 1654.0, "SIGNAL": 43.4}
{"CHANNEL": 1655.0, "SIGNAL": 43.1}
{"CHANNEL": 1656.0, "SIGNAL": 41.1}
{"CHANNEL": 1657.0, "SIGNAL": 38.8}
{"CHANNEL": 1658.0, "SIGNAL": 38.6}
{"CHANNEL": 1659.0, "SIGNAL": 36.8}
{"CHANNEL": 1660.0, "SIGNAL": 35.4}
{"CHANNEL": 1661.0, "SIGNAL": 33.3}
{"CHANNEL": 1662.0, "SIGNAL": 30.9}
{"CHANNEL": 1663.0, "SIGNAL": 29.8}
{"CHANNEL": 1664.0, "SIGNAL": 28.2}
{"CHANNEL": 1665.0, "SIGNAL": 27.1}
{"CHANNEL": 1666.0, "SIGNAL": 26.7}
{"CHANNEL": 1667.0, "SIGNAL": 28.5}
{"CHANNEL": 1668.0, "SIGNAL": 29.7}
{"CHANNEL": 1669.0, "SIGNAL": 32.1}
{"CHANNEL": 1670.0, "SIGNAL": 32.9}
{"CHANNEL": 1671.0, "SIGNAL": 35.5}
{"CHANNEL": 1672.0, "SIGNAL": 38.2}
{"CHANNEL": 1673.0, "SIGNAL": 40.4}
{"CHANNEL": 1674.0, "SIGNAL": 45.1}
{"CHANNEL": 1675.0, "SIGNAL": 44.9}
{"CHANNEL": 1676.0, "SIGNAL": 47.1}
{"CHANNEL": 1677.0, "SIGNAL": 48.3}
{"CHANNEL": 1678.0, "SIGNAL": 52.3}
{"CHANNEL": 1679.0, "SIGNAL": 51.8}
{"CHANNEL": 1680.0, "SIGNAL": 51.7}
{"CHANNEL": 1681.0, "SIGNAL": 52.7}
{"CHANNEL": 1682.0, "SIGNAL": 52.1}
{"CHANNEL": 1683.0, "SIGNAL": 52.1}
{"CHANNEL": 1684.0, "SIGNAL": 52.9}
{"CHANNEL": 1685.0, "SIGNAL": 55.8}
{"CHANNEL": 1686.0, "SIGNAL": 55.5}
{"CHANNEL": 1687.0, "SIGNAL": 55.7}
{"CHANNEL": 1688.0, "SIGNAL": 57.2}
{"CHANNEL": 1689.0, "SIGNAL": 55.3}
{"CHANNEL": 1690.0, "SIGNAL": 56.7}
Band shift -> -16.7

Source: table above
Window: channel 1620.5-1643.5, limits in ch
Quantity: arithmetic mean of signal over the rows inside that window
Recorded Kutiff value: 47.4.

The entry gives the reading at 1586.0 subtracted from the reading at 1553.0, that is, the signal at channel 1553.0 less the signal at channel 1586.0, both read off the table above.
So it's 12.9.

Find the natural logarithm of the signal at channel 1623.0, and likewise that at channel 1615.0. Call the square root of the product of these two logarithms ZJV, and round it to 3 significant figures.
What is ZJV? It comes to 3.82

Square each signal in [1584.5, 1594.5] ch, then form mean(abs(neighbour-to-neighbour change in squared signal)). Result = 39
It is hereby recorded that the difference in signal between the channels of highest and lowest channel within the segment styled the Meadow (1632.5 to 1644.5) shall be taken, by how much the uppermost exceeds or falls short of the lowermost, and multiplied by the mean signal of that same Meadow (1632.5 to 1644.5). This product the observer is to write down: 226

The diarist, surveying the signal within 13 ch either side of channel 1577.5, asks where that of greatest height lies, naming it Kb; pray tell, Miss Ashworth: 1567.0 ch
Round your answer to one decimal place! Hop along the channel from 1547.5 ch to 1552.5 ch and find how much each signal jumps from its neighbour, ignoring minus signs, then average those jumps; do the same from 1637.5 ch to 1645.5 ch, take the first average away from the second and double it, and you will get -1.4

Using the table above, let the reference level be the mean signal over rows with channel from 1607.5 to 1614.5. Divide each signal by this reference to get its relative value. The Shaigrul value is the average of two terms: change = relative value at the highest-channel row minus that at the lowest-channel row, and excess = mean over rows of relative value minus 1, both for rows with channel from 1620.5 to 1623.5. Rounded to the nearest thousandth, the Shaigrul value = 0.011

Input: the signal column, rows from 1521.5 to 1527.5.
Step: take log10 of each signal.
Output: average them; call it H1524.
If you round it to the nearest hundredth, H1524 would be 1.66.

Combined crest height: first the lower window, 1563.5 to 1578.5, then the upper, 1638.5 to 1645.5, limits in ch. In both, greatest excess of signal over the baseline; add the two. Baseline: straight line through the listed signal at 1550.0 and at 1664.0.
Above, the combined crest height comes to 10.0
